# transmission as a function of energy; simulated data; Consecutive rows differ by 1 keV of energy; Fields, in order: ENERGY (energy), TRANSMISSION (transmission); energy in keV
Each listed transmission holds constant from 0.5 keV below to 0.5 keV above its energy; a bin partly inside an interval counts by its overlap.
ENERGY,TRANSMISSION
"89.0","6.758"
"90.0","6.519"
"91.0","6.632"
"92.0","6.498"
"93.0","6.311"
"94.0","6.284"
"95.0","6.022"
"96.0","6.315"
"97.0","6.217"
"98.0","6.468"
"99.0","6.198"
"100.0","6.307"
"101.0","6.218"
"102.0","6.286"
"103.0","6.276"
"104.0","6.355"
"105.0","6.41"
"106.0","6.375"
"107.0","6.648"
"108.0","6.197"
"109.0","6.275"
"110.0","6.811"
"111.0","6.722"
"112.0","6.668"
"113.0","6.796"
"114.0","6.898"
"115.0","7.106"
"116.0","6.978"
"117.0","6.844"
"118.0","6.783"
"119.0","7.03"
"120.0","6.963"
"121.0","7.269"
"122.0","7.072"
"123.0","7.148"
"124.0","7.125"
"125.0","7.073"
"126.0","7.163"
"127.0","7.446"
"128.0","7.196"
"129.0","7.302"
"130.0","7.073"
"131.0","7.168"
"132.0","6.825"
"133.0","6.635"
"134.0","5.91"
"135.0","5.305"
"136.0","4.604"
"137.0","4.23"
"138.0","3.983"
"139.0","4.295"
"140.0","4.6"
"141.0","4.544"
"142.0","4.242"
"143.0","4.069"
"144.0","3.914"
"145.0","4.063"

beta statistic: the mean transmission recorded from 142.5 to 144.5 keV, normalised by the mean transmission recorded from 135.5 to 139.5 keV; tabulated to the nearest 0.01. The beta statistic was 0.93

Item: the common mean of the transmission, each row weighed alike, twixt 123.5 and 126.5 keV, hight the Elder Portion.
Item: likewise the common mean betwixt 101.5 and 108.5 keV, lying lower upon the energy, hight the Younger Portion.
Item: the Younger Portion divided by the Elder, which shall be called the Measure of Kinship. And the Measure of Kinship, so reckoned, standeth 0.89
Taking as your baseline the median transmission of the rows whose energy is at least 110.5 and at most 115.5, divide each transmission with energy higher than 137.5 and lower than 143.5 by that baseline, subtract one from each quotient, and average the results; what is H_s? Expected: -0.37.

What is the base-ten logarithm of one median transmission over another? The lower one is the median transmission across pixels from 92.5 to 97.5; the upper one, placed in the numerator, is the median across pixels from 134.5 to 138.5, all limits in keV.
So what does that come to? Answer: -0.15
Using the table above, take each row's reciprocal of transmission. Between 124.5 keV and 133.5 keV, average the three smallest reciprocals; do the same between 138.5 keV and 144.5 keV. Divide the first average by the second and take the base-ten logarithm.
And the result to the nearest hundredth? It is -0.21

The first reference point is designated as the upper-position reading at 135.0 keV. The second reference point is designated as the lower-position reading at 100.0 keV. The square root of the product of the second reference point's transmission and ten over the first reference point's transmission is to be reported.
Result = 3.4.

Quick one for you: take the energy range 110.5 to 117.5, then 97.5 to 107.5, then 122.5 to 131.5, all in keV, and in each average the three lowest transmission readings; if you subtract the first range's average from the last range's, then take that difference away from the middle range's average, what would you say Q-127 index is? 5.9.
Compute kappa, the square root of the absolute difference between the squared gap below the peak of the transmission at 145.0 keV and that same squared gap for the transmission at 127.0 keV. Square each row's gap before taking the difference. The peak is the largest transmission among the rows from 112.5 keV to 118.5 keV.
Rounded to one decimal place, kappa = 3.0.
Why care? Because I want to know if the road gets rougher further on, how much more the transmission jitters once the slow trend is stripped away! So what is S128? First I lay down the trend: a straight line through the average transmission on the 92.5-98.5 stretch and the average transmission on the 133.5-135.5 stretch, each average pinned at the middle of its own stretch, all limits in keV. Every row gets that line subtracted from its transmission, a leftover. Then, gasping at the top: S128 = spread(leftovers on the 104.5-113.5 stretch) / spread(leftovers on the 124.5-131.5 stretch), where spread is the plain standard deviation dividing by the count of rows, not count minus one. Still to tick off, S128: 2.0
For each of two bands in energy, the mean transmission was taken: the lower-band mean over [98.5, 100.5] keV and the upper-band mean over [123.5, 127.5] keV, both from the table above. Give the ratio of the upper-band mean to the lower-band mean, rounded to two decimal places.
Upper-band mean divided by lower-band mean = 1.15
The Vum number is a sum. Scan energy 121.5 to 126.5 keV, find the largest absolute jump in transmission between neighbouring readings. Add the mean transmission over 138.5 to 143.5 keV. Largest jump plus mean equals 4.44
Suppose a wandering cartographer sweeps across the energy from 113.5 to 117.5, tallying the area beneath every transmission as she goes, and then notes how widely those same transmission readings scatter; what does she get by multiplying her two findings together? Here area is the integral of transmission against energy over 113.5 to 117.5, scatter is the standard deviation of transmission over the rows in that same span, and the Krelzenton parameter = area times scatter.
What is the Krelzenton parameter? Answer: 3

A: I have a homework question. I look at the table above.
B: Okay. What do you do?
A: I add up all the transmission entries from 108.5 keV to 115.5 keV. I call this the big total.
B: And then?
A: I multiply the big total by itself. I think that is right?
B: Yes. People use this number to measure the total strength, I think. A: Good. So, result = 2235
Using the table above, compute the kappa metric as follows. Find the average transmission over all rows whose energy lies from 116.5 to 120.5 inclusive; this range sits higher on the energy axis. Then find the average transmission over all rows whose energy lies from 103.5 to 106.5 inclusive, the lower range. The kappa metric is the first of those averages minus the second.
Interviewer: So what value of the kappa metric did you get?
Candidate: 0.5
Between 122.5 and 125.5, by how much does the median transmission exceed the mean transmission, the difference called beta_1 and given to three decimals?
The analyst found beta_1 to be 0.010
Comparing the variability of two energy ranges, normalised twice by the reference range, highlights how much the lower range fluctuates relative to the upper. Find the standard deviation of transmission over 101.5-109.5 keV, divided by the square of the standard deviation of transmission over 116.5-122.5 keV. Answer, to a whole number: 5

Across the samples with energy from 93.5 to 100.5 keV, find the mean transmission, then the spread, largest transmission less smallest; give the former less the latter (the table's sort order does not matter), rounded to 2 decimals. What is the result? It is 5.81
